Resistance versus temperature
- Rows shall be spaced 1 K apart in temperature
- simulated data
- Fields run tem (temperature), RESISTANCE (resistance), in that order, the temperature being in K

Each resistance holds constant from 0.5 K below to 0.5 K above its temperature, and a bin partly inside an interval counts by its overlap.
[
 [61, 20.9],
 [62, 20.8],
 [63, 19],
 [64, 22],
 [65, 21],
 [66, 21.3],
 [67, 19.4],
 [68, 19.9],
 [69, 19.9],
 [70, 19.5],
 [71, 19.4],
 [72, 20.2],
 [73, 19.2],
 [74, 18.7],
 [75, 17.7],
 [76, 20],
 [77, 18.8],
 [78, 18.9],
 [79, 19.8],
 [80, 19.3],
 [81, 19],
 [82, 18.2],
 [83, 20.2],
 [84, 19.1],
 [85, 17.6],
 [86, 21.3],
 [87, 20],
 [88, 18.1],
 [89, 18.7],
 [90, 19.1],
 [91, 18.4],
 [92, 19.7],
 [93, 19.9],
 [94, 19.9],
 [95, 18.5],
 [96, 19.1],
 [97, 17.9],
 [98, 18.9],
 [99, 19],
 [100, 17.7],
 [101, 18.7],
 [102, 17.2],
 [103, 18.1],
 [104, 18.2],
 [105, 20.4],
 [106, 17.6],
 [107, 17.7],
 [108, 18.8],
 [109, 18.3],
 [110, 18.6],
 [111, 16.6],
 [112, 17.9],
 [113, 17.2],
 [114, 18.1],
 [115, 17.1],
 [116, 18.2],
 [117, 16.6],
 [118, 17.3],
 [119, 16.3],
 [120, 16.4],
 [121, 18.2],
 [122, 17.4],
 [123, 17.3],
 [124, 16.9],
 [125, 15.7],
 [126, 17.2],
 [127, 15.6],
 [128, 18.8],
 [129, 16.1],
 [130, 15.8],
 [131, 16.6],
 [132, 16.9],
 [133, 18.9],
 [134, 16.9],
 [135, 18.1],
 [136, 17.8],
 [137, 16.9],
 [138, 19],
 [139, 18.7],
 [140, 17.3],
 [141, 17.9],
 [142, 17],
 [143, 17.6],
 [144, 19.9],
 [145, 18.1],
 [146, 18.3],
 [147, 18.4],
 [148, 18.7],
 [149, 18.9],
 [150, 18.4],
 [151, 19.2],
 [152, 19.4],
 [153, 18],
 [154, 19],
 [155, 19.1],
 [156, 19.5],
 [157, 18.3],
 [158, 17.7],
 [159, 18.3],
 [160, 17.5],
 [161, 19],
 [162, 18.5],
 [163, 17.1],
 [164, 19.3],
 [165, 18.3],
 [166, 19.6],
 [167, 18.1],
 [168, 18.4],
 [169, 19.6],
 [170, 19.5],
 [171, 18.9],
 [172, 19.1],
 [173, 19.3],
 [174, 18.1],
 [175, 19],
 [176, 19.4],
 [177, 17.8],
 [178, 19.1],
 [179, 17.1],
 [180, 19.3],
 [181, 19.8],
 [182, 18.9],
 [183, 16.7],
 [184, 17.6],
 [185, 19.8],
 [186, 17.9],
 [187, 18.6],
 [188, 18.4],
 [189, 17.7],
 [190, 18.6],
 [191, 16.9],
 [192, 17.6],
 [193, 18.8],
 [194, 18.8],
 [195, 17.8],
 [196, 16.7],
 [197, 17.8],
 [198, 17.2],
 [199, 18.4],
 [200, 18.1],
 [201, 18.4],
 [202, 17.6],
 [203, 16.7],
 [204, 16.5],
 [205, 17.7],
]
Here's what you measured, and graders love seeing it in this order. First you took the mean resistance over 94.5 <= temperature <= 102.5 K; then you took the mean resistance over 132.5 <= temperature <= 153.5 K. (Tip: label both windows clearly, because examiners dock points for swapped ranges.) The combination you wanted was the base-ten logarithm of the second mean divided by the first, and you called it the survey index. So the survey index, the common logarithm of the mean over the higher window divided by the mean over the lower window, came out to 0.00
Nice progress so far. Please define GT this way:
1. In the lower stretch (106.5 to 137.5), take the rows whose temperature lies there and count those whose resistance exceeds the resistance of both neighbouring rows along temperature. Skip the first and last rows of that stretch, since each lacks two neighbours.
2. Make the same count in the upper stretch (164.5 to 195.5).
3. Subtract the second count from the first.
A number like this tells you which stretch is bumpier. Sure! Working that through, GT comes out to 2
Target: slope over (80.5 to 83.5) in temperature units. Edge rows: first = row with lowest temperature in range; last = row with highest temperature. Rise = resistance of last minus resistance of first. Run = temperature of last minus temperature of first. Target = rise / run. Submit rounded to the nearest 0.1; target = 0.6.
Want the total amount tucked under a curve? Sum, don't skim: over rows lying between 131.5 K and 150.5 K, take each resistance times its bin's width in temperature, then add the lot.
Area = 344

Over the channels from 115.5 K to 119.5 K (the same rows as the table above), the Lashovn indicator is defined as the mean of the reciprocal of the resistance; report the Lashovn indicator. 0.0586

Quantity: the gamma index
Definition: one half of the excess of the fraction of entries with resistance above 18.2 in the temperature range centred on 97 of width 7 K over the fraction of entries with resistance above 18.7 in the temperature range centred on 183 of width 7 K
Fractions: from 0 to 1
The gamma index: 0.1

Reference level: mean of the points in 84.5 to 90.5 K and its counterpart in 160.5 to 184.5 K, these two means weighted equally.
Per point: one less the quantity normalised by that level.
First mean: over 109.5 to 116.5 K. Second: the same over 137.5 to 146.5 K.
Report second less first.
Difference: -0.03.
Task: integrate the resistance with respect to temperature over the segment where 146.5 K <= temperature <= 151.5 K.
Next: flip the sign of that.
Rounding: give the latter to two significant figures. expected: -94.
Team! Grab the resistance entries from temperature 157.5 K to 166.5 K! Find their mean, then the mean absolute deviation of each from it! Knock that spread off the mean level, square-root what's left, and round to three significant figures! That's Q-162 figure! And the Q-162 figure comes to 4.21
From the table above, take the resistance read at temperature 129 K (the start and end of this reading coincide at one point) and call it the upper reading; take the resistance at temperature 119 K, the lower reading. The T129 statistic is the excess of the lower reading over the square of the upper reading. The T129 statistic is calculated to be -243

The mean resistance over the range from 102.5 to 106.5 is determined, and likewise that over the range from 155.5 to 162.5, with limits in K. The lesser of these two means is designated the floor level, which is 18.4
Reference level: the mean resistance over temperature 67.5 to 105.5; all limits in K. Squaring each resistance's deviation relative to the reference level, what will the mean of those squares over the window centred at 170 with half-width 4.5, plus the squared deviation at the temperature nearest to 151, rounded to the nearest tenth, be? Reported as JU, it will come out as 0.4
